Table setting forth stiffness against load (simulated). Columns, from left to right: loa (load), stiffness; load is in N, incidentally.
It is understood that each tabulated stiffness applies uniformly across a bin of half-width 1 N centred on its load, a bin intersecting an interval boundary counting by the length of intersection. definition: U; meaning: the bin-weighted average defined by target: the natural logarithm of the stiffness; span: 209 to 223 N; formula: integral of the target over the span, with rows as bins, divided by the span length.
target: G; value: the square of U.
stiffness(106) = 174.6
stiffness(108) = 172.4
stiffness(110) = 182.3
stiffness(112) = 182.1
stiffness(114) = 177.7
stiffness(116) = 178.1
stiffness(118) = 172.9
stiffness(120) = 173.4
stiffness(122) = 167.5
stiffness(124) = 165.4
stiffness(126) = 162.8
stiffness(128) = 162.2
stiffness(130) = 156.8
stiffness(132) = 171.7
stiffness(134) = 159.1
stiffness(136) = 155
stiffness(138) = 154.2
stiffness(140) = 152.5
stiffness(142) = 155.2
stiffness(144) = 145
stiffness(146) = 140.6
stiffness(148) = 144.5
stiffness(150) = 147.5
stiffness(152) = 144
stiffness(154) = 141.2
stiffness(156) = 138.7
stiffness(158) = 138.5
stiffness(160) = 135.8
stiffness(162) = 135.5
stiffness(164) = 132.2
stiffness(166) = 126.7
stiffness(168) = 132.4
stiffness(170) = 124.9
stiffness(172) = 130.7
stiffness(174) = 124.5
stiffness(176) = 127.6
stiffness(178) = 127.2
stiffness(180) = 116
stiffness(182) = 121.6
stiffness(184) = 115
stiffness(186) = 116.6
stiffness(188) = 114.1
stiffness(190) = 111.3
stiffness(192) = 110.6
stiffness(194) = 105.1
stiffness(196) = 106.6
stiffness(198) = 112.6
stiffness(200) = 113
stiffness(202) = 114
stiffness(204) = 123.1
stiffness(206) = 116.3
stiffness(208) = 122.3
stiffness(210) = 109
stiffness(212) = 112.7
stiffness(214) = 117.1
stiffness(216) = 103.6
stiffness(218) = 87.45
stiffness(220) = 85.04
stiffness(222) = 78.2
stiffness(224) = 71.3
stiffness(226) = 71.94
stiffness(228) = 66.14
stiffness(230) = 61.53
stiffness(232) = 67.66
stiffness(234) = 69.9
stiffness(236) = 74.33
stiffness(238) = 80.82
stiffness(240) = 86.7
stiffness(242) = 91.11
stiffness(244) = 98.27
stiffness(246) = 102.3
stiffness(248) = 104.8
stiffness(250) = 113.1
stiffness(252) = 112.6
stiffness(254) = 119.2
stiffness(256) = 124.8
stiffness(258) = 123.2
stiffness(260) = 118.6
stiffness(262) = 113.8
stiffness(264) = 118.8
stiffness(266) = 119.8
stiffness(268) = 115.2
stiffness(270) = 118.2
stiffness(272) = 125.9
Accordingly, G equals 21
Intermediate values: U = 4.6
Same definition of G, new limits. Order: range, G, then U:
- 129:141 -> 26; 5.1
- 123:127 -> 26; 5.1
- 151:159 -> 24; 4.9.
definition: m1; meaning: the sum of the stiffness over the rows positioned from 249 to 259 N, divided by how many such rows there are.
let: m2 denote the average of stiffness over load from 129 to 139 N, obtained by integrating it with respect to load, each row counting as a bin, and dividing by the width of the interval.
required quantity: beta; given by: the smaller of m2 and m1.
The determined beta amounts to 119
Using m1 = 119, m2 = 159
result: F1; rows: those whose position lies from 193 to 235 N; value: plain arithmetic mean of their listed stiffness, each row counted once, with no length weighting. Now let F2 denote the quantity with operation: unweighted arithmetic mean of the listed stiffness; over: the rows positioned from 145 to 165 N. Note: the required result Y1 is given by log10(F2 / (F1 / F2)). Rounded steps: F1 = 96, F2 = 140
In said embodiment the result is 2.31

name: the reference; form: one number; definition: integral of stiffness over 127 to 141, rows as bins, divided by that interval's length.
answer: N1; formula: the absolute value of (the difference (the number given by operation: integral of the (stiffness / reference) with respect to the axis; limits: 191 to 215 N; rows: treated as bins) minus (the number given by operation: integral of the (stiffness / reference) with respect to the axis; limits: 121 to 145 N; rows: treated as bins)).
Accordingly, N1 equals 6.9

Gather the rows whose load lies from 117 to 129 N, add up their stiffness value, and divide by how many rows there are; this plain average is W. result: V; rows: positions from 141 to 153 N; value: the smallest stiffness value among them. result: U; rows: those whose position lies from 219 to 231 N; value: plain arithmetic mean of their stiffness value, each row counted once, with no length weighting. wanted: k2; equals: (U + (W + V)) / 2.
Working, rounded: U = 72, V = 140.6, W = 167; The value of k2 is 190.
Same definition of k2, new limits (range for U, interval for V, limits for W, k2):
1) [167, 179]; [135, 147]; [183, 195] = 190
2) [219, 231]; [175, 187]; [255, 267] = 154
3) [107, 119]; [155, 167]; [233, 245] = 194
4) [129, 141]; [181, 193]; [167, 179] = 198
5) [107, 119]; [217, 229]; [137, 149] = 196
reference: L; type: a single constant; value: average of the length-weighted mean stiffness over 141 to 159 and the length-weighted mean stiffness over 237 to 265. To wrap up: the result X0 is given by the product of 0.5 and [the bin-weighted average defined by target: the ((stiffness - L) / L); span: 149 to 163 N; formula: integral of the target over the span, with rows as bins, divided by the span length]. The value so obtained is 0.06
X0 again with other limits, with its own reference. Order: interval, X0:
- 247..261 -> -0.04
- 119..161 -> 0.11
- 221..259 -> -0.14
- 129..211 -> 0.02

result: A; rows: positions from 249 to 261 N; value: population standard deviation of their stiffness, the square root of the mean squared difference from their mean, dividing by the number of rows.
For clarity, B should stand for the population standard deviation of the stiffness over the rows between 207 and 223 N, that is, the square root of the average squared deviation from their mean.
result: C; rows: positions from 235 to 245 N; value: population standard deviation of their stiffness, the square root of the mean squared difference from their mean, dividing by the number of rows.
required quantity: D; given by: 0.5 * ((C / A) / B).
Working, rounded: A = 4.6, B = 15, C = 8.2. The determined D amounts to 0.06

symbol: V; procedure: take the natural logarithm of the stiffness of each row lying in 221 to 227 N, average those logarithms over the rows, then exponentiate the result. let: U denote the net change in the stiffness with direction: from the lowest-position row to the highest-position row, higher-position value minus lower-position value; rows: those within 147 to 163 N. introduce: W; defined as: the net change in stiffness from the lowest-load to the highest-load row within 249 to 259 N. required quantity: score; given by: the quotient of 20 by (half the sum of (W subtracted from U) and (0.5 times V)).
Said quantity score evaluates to 2.3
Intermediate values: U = -9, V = 74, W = 10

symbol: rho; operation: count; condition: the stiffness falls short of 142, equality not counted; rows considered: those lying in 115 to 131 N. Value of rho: 0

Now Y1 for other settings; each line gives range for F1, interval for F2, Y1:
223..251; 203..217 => 2.20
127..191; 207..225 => 1.85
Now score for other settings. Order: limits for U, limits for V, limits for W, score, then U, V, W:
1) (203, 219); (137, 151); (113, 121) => 0.9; -36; 148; -4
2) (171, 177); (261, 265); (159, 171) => 0.6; -3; 116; -11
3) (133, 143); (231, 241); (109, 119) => 0.9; -4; 76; -9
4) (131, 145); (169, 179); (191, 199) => 1.2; -27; 127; 2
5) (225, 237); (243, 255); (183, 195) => 0.6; 2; 108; -10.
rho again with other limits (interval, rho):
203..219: 8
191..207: 8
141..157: 3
